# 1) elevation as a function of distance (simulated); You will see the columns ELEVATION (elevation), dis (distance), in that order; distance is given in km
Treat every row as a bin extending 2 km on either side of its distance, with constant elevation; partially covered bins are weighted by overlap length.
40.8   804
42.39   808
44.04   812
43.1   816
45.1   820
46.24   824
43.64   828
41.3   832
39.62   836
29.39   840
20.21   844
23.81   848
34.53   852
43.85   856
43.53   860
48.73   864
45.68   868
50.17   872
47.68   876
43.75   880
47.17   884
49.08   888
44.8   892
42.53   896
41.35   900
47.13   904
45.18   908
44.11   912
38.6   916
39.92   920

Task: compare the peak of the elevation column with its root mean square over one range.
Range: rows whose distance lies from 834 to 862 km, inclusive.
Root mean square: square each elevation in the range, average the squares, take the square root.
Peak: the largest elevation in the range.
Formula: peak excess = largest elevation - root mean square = 9.2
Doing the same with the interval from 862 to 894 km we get 3.0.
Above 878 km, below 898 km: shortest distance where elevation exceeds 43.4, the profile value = 880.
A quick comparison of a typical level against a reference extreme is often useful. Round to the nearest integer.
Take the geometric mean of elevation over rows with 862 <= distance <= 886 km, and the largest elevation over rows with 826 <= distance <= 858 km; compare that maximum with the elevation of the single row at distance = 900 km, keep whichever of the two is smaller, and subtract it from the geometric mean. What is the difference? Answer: 6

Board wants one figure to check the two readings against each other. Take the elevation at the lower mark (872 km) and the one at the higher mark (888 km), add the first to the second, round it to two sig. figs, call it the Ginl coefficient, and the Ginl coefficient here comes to 99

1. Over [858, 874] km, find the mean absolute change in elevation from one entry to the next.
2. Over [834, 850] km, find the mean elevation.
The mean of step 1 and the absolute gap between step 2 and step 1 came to 14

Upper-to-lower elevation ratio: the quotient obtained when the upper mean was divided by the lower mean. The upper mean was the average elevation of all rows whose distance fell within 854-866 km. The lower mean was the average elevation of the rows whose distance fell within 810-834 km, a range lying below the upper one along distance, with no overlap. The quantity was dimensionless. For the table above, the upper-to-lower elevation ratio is 1.033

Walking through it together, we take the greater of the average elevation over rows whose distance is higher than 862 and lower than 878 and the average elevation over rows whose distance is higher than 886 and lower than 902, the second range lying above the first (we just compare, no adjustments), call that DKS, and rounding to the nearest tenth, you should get 48.1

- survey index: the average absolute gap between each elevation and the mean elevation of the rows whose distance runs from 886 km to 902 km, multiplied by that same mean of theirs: 111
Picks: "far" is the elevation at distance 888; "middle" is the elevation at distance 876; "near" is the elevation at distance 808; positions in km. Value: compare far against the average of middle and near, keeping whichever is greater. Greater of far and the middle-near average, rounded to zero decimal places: 49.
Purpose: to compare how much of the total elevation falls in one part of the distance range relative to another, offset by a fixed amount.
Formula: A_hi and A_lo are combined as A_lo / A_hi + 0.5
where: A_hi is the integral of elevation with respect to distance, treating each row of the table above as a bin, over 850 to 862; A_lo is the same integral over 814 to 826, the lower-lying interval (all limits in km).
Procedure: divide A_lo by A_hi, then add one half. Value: 1.60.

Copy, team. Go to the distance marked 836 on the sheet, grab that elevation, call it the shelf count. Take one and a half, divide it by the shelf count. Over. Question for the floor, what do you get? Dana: 0.0379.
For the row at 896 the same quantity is 0.0353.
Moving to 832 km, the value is 0.0363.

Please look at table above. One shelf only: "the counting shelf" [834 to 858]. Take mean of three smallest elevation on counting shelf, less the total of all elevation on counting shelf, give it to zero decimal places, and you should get -167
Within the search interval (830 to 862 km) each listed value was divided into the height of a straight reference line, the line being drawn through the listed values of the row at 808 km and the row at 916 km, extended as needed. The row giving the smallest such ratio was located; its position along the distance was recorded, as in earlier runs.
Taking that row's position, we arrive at 856 km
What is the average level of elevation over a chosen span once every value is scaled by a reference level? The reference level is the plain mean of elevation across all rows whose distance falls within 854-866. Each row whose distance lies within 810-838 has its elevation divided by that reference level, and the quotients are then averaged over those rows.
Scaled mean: 0.95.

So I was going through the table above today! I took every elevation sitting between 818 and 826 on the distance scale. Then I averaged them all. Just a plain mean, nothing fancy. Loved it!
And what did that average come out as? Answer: 45.7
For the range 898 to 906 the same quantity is 44.2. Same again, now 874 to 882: 45.7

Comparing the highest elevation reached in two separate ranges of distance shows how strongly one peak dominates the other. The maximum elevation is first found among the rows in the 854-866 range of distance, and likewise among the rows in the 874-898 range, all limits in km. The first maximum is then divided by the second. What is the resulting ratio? 0.99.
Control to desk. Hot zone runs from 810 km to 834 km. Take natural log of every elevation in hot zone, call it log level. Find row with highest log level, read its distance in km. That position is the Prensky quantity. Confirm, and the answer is 824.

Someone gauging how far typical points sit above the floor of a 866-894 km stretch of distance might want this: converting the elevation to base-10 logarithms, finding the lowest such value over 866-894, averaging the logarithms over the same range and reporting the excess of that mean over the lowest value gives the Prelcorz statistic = 0.030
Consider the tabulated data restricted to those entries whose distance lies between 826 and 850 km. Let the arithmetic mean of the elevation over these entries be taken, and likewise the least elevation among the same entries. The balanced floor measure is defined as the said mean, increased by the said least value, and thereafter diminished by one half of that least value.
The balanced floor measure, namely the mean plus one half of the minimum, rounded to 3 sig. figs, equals 43.1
